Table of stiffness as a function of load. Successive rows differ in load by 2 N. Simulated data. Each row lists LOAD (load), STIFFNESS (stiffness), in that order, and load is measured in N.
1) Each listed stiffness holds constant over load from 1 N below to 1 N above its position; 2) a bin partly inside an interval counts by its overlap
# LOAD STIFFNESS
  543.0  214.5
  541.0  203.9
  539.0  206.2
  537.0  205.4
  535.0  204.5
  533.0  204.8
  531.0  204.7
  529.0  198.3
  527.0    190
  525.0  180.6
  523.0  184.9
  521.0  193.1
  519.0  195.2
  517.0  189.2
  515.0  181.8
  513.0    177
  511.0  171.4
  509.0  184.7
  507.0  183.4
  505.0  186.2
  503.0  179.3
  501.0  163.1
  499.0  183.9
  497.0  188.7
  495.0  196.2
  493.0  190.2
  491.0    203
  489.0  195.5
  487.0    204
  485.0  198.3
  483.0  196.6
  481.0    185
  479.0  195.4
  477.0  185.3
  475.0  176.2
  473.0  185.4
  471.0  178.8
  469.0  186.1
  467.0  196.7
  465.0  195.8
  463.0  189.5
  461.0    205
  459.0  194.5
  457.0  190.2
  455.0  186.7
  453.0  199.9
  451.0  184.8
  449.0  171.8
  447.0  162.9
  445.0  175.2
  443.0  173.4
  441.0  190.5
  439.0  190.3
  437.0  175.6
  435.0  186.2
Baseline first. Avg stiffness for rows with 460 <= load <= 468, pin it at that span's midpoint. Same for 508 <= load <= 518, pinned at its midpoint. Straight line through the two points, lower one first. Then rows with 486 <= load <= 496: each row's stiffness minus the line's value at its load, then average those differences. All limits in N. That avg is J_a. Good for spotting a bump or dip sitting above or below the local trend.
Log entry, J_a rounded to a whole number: 10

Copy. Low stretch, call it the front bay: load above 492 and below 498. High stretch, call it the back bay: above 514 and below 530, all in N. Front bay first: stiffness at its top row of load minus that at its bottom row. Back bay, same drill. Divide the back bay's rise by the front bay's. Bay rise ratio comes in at -11.0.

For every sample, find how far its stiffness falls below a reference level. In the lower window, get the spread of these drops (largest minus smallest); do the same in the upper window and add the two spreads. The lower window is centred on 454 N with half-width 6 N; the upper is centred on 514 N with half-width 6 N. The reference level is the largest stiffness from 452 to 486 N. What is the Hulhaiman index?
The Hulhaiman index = 52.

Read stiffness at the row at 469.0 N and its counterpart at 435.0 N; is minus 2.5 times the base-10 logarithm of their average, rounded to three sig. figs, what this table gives -5.67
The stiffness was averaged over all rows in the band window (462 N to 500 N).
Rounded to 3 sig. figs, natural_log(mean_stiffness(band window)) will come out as 5.25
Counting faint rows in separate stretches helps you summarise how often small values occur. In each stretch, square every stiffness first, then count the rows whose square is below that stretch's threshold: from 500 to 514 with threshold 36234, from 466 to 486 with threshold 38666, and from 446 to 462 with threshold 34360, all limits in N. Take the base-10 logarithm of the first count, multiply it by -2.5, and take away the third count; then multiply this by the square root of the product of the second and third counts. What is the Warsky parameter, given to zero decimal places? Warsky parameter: -25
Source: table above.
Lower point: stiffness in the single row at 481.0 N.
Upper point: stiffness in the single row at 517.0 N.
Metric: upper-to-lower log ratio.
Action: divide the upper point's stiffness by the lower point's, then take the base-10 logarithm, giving 0.010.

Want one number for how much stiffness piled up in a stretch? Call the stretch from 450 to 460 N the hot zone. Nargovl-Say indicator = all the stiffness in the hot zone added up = 956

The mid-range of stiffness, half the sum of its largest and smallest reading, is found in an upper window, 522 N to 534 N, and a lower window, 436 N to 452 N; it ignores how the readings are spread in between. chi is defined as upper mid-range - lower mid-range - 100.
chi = -84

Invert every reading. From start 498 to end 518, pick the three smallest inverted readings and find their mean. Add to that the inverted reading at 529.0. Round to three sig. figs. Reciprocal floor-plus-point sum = 0.0104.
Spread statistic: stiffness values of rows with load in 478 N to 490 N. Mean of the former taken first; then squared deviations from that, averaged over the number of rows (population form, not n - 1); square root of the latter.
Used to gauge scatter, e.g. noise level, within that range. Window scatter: 5.6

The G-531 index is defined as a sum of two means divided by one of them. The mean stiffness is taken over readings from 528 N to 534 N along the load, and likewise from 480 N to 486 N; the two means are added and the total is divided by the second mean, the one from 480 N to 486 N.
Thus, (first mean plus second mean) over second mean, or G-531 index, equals 2.05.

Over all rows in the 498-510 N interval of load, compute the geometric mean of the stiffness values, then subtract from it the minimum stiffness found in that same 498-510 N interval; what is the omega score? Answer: 17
